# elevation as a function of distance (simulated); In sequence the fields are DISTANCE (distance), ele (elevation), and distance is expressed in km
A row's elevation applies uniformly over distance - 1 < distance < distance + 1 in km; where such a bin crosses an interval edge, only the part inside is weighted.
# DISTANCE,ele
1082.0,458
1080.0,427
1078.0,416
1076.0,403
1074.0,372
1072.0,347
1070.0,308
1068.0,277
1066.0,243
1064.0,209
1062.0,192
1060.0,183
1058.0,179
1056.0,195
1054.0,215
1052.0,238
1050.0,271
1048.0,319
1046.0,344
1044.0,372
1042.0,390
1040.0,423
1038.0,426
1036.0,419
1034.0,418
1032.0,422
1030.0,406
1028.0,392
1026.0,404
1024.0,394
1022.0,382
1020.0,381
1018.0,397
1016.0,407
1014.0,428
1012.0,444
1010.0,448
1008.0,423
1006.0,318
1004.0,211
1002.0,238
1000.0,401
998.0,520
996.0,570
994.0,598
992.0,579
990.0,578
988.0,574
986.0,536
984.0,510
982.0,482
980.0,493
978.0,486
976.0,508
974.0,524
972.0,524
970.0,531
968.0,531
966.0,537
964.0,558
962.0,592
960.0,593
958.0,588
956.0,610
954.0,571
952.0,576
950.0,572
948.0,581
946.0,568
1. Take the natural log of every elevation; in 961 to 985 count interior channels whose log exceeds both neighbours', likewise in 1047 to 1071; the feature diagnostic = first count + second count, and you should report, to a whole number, 1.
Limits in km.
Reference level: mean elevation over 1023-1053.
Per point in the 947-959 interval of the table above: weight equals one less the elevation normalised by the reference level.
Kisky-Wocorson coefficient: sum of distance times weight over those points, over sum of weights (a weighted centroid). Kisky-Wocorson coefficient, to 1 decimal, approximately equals 953.1 km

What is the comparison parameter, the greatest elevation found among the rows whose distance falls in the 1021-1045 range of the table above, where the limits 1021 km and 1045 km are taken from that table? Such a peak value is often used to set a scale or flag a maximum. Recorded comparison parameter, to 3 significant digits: 426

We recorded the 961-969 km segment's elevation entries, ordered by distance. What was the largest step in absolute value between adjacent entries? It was 34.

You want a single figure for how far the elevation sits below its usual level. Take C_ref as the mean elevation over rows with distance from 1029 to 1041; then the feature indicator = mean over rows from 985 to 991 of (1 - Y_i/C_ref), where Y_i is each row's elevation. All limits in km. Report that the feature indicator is -0.3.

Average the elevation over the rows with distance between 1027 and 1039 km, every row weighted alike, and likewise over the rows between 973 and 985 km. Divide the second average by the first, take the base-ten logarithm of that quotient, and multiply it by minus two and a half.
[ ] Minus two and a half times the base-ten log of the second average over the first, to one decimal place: -0.2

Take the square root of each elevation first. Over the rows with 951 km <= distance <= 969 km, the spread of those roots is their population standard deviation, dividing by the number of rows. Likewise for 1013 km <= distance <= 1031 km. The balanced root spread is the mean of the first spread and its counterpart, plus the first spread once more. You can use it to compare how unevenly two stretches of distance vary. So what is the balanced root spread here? 1.0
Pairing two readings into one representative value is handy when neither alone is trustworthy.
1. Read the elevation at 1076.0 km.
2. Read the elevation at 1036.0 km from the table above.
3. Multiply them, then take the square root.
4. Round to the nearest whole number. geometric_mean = 411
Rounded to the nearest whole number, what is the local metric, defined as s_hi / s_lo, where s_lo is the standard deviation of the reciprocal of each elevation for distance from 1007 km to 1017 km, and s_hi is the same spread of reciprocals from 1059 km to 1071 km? 10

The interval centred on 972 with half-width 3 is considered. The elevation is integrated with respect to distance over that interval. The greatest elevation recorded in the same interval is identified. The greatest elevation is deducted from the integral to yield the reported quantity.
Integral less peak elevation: 2627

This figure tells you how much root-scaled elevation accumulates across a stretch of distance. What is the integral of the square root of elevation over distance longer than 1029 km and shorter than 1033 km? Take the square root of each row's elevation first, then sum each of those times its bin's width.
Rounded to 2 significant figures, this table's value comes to 81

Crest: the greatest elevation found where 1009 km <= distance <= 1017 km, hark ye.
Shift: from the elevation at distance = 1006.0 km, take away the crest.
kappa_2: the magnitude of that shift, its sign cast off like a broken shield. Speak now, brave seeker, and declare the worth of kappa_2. 130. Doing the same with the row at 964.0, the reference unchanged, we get 110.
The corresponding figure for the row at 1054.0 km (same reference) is 233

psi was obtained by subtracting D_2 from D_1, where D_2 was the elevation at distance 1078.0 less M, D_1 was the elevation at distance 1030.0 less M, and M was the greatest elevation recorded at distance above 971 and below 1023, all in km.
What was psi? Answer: -10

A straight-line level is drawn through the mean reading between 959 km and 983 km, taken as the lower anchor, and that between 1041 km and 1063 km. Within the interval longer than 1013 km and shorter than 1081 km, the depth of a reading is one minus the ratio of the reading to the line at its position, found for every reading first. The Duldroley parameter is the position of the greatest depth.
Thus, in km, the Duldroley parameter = 1058.0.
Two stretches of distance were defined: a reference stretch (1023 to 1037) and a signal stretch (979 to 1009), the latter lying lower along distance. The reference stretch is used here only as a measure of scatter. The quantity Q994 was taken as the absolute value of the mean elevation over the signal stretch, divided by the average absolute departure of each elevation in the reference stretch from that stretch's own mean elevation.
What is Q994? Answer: 46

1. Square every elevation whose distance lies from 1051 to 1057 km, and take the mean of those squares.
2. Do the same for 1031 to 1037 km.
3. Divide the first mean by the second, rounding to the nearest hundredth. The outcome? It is 0.27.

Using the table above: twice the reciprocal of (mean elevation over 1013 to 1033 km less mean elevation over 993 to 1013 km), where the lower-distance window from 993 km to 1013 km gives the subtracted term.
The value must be -0.127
